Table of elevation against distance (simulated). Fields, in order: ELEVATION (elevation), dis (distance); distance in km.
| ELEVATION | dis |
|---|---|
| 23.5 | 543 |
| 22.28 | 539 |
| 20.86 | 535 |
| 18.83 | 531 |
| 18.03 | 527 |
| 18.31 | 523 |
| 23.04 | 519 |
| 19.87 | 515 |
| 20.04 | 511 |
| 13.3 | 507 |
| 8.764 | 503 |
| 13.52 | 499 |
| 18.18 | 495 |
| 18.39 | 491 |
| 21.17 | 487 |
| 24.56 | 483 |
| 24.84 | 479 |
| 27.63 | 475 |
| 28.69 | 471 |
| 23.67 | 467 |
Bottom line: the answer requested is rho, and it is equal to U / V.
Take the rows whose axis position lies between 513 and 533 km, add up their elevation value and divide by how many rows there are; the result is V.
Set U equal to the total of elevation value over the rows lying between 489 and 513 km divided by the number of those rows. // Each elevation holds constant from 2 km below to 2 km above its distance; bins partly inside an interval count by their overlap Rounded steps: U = 15.4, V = 19.6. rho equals 0.78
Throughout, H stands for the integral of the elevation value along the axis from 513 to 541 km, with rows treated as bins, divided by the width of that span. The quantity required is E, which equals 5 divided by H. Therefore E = 0.248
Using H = 20.2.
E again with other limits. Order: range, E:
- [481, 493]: 0.234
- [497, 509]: 0.422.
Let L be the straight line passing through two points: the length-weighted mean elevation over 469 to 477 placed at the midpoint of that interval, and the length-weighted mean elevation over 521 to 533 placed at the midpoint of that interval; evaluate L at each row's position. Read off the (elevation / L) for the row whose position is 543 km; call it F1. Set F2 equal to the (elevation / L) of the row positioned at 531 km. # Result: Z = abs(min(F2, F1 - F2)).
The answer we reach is 0.45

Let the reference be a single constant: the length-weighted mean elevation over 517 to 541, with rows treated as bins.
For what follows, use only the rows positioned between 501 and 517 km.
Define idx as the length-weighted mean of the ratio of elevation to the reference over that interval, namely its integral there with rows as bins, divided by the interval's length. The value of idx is 0.77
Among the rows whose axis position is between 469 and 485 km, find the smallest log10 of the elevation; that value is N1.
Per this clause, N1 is 1.4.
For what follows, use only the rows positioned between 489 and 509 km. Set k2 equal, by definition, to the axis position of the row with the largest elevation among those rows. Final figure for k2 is 491 km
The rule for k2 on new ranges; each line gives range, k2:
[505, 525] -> 519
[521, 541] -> 539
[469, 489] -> 471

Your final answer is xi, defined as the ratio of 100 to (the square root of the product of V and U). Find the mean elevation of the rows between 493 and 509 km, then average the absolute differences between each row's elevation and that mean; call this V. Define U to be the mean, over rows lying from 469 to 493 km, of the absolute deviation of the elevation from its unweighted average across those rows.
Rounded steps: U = 3.0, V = 2.4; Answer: 37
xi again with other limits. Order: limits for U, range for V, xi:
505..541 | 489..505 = 37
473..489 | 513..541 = 61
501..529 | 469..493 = 31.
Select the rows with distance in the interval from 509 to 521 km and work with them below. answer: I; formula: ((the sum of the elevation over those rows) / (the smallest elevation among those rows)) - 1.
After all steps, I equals 2.2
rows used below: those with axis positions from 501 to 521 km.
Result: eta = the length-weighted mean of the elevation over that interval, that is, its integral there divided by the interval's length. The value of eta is 17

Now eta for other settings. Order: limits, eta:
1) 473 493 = 23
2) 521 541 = 20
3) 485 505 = 16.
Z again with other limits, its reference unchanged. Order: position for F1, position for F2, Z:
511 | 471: 0.06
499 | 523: 0.38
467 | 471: 0.20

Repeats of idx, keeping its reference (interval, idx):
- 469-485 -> 1.31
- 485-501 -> 0.88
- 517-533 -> 0.97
